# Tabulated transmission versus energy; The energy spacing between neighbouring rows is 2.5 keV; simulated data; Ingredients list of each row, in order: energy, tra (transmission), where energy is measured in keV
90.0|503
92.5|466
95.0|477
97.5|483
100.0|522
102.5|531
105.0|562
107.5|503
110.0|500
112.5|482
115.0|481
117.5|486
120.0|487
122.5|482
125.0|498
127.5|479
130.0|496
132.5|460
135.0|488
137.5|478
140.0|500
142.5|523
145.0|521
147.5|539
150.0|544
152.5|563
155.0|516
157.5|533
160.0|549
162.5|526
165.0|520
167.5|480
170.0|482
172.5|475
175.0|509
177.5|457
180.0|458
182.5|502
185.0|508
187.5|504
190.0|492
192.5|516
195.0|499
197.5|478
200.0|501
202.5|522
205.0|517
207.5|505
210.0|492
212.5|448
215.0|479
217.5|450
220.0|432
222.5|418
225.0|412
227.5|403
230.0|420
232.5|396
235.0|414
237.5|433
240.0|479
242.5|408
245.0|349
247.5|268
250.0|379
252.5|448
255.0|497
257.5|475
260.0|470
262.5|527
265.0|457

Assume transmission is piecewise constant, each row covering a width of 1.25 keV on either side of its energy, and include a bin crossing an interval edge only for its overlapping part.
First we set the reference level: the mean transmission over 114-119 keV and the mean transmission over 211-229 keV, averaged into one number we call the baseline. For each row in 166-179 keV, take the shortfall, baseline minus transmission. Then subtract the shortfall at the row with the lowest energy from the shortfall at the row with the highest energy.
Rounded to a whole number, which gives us 23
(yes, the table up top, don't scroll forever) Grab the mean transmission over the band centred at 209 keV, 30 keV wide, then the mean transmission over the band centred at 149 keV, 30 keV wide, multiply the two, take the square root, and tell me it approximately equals 500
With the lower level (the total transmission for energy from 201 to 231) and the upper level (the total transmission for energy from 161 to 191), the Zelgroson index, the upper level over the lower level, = 1.08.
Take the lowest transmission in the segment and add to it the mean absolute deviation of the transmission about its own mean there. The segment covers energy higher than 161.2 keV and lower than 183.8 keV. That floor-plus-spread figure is 479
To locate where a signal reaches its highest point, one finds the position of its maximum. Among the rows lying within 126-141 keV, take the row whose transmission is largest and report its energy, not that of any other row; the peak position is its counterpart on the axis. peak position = 140.0 keV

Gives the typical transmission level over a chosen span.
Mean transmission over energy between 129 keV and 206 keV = 505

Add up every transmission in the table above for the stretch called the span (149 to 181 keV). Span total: 6612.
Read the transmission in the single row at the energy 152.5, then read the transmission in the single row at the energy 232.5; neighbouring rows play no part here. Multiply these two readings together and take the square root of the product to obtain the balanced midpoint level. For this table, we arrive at 472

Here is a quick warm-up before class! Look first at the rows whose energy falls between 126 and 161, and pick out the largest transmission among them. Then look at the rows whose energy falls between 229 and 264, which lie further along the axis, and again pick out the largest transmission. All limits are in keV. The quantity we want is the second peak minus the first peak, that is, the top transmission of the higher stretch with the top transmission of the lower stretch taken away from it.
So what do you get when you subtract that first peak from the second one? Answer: -36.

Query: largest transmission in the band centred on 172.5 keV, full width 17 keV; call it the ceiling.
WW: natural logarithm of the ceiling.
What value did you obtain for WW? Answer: 6.25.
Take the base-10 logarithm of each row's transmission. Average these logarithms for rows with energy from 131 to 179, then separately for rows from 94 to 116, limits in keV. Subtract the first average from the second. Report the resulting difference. 0.00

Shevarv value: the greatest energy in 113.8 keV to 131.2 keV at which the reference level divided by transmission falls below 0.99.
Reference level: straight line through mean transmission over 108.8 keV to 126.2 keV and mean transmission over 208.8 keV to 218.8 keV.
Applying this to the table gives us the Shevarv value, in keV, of 130.0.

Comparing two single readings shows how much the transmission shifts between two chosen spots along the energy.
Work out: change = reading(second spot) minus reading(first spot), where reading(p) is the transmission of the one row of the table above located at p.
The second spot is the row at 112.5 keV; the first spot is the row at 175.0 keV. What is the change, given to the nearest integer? -27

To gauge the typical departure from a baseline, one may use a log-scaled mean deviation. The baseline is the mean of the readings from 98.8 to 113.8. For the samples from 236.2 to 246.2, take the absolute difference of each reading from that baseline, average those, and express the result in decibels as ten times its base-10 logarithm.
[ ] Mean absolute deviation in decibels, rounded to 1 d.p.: 20.0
